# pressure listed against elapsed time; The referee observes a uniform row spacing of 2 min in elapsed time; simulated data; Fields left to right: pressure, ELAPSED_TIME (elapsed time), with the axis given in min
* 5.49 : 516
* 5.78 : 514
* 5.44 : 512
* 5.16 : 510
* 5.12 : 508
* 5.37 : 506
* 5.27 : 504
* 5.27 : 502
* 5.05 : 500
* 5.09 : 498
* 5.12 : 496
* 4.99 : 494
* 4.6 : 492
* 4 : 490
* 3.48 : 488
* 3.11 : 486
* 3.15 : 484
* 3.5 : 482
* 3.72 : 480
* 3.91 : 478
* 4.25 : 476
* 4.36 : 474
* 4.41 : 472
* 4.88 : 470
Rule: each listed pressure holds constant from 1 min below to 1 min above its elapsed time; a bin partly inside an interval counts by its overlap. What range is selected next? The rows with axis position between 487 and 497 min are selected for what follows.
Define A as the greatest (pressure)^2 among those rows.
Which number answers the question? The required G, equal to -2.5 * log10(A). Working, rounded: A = 26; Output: -3.5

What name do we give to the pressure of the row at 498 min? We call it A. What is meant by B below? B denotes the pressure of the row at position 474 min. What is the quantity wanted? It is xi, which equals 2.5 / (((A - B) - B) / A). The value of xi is -3.5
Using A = 5.09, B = 4.36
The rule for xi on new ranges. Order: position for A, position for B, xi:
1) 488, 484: -3.1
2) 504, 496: -2.7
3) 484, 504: -1.1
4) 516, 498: -2.9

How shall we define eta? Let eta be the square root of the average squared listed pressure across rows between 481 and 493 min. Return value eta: 3.68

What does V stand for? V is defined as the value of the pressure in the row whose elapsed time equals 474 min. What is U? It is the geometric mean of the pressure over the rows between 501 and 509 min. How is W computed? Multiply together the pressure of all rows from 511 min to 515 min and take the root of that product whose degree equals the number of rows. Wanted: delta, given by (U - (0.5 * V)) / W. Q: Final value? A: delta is 0.55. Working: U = 5.26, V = 4.36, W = 5.6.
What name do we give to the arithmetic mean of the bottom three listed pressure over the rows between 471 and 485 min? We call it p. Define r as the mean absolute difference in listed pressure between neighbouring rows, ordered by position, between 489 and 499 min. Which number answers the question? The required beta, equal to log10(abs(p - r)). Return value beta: 0.50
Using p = 3.5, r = 0.29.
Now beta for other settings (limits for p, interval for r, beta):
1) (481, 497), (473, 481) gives 0.48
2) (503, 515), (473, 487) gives 0.70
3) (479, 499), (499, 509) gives 0.49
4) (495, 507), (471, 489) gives 0.69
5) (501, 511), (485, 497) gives 0.68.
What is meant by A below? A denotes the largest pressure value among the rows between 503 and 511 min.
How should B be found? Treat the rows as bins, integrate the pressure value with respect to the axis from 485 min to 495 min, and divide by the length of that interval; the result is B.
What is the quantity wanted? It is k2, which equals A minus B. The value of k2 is 1.3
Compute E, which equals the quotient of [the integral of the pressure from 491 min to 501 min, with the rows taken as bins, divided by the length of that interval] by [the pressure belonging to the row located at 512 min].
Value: 0.9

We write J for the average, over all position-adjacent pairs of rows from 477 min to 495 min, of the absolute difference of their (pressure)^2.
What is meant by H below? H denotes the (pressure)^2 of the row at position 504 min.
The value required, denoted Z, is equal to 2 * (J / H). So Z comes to 0.19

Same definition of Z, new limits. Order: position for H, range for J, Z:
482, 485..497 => 0.54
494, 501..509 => 0.10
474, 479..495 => 0.29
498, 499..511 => 0.10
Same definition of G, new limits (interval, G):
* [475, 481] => -3.1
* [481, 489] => -2.7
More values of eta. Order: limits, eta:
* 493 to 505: 5.13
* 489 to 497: 4.70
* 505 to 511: 5.22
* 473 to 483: 3.96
